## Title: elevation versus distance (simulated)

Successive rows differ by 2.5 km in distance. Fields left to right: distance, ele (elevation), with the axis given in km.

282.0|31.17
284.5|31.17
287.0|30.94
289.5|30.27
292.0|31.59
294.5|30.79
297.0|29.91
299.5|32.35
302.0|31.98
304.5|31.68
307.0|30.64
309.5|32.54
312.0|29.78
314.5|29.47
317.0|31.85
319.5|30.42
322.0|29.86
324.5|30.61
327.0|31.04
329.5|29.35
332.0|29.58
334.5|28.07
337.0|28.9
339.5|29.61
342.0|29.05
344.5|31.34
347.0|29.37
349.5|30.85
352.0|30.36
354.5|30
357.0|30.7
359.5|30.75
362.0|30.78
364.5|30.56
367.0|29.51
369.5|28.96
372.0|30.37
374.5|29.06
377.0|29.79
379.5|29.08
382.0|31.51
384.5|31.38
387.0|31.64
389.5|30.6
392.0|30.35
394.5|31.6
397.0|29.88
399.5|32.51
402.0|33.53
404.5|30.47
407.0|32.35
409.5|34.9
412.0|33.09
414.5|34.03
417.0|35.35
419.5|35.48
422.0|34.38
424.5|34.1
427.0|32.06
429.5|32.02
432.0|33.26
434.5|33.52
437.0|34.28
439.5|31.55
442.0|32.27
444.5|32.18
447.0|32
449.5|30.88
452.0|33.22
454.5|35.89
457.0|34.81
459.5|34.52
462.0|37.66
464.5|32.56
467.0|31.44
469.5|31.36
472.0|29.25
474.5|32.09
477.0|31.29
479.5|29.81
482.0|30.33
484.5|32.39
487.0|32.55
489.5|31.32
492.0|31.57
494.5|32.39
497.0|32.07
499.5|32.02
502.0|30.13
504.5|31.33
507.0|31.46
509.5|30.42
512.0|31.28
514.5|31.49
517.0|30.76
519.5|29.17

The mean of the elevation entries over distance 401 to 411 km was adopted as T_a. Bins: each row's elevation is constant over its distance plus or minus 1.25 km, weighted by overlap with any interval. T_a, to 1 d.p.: 32.8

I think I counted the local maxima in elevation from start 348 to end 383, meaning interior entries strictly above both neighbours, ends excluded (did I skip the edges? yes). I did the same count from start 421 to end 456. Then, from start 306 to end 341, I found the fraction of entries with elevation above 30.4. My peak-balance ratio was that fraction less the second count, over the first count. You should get -0.52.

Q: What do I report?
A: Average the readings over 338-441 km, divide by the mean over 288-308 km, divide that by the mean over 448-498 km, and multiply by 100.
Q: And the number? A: 3.13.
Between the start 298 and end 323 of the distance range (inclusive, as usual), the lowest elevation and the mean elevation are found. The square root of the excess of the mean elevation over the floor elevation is 1.26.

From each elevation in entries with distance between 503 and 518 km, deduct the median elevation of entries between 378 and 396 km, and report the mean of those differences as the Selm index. -0.3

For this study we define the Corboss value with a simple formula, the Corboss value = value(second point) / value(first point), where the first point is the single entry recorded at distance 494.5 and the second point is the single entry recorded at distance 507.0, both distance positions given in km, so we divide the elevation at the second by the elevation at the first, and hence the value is 0.97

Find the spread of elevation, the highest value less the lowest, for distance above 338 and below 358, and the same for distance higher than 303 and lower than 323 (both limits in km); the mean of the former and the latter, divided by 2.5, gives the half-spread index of 1.07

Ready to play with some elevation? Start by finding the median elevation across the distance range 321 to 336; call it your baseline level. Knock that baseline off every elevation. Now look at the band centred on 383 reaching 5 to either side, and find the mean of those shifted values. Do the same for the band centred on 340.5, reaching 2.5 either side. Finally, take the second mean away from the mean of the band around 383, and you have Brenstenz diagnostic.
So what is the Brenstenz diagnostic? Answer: 2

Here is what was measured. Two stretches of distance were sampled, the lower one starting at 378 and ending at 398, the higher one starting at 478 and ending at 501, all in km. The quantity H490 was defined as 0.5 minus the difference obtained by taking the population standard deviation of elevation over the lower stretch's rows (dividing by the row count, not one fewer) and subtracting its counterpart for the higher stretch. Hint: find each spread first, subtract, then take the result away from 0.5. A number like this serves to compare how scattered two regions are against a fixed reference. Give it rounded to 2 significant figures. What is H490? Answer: 0.53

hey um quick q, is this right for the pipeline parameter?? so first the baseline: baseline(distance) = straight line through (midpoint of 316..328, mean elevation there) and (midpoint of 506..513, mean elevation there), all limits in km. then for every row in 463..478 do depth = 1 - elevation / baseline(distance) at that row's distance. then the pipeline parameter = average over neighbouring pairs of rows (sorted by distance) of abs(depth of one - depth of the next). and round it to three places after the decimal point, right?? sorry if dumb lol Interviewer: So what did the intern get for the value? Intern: 0.045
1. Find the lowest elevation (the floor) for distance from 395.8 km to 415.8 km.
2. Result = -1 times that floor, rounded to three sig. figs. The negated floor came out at -29.9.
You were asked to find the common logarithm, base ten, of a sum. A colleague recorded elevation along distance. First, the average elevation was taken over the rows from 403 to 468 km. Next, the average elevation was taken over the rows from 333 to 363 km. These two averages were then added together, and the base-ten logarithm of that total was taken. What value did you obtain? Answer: 1.80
